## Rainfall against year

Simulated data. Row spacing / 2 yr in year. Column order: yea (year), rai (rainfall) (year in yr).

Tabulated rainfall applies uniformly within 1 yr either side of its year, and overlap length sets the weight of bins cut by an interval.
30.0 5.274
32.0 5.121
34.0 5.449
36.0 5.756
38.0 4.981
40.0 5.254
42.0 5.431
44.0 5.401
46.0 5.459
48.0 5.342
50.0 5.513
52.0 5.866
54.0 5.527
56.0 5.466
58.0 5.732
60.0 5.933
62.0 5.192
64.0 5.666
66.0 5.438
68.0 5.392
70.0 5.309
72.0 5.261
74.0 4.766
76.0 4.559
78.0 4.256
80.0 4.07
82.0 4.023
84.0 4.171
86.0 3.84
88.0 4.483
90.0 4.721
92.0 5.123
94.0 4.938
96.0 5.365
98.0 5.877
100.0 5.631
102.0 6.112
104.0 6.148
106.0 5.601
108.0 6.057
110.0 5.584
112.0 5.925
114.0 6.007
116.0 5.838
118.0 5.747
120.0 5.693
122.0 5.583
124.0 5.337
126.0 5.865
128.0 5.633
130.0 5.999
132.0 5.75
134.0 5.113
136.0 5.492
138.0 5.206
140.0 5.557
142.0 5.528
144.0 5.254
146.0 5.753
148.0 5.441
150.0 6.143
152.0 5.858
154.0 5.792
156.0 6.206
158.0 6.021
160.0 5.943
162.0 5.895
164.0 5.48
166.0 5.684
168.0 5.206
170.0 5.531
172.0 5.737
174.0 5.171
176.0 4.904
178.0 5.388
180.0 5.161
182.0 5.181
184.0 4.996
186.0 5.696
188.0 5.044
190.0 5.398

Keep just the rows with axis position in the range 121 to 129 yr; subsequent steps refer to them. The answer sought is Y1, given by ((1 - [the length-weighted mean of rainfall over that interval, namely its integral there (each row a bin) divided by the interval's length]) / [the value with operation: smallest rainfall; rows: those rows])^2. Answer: 0.744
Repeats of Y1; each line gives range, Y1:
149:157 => 0.745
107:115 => 0.768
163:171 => 0.739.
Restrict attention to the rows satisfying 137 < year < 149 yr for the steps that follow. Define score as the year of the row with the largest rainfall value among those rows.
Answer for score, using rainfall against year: 146.0 yr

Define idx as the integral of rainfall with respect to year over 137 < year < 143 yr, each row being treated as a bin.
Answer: 33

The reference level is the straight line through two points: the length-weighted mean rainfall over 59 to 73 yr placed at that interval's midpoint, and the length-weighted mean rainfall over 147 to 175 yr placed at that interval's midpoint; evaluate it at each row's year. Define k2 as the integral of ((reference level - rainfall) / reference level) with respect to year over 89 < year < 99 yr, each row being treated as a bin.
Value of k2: 0.6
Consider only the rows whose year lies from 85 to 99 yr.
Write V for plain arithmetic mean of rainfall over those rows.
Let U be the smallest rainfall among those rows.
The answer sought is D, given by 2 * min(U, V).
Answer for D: 7.7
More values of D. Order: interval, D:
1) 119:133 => 10.7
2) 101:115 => 11.2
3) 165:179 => 9.8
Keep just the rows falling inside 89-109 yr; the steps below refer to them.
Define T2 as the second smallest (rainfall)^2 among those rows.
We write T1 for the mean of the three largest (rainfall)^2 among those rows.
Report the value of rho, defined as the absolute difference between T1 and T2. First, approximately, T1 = 37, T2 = 24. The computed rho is 12.9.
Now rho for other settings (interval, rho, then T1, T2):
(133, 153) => 7.9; 35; 27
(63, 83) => 13.7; 30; 17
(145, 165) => 7.5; 38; 30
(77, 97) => 10.3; 26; 16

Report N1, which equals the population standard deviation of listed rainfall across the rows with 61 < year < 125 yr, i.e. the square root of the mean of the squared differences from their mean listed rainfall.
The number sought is 0.66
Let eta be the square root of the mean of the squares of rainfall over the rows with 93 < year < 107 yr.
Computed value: 5.68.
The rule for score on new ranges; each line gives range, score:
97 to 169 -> 156.0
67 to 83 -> 68.0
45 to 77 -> 60.0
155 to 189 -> 156.0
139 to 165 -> 156.0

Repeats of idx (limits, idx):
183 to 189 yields 31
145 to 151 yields 35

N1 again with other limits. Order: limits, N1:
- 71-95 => 0.44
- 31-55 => 0.23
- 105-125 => 0.21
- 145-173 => 0.27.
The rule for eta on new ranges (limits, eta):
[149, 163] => 5.98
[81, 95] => 4.49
